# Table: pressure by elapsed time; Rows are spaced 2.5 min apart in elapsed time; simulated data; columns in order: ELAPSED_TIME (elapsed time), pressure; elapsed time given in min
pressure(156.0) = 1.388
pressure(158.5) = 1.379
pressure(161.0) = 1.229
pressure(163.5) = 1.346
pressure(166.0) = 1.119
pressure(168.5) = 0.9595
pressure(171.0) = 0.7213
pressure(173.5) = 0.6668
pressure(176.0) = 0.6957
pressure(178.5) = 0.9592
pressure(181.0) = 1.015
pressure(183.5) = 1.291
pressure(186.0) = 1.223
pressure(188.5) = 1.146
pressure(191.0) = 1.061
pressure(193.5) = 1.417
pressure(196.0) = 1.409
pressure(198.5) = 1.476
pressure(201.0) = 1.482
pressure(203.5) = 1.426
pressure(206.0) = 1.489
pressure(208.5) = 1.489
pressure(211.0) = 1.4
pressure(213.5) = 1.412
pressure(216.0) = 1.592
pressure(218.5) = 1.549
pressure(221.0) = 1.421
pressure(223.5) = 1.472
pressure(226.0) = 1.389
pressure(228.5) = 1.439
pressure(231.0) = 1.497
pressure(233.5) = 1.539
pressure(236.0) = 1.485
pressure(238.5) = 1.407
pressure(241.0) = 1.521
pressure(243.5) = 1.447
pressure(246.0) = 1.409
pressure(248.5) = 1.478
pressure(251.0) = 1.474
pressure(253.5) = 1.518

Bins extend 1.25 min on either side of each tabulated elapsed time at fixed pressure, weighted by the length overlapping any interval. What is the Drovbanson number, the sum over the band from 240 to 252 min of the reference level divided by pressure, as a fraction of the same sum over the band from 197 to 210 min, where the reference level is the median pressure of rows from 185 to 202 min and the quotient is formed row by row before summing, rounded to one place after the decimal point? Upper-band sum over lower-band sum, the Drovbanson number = 1.0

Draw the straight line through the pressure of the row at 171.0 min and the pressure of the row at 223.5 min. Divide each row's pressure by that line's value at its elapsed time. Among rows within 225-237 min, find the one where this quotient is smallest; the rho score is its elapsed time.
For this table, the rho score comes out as 236.0 min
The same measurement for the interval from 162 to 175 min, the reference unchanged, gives 173.5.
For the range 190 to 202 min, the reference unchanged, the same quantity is 191.0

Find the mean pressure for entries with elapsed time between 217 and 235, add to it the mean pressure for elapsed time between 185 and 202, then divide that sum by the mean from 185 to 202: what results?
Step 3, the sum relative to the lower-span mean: 2.1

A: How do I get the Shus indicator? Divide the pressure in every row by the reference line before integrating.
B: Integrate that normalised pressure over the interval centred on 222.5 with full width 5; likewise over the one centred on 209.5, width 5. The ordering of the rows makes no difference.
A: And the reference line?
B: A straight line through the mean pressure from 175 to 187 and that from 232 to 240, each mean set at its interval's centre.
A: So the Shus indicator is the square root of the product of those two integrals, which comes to 5.5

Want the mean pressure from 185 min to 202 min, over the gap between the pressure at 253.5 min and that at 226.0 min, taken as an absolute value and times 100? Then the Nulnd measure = 1020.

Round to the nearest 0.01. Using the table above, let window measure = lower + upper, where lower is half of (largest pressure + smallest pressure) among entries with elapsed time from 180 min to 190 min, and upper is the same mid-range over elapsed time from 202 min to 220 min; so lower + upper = 2.65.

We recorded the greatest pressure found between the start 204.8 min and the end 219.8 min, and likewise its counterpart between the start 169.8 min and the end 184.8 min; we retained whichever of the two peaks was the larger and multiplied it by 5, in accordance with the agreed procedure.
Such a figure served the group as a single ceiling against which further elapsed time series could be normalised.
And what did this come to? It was 7.96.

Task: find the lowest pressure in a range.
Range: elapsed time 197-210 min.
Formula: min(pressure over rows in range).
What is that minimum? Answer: 1.426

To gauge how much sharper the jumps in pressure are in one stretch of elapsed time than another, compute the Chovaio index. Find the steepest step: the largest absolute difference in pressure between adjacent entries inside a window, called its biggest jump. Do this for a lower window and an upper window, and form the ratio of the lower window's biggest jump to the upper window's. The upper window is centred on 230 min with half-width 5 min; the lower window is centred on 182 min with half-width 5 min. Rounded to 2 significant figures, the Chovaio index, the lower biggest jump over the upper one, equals 4.8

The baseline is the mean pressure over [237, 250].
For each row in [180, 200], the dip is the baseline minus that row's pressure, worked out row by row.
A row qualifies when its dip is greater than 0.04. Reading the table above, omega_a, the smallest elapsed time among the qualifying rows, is 181.0 min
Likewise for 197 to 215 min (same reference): 211.0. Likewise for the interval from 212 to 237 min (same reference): 213.5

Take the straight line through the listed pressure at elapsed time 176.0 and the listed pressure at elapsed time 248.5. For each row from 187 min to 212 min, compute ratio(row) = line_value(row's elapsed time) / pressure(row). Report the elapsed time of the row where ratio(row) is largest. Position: 191.0 min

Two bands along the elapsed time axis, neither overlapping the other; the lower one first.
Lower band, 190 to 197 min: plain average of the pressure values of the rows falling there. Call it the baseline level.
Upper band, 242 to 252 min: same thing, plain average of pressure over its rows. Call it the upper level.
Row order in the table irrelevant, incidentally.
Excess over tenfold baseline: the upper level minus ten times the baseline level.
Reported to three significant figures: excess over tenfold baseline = -11.5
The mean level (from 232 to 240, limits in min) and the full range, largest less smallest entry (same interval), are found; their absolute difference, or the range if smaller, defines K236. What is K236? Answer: 0.132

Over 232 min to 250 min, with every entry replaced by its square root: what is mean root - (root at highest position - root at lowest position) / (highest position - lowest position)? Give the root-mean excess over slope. 1.21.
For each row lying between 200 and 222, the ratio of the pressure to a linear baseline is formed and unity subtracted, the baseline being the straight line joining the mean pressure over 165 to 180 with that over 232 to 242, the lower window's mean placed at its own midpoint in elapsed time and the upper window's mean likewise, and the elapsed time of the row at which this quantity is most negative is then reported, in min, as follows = 221.0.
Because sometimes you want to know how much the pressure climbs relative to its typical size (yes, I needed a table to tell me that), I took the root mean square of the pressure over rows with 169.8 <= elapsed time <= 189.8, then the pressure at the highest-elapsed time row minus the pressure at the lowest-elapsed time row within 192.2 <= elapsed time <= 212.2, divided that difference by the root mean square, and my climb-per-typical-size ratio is -0.017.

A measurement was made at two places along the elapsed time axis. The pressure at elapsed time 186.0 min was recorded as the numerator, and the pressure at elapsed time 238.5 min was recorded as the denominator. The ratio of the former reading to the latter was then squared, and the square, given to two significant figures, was 0.76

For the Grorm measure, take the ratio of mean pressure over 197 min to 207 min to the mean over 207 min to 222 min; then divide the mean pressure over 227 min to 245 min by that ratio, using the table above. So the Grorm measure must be 1.5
